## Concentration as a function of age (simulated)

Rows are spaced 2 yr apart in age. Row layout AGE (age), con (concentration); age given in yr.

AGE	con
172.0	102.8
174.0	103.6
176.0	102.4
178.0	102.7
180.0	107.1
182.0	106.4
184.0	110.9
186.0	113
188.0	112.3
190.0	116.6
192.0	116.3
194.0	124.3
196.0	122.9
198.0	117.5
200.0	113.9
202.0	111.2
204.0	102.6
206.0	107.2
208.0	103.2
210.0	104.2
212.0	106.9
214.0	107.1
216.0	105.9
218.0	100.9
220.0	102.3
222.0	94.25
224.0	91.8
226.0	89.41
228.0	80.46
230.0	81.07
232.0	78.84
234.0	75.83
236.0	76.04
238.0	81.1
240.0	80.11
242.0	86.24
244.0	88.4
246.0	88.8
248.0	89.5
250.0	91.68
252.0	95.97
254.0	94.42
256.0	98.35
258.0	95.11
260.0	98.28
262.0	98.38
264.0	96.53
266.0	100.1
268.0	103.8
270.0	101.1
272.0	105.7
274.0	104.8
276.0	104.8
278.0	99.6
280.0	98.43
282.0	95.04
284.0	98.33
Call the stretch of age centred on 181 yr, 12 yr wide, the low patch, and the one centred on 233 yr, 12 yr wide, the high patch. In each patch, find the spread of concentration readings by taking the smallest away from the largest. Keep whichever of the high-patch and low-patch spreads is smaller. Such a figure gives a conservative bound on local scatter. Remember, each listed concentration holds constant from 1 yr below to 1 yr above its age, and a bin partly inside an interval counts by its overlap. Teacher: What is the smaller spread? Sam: 5.3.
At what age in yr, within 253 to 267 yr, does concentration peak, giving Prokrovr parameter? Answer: 266.0 yr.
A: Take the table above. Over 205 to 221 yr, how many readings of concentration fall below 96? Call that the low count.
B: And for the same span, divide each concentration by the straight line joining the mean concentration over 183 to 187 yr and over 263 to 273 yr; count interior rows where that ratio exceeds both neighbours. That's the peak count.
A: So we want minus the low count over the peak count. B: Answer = 0.0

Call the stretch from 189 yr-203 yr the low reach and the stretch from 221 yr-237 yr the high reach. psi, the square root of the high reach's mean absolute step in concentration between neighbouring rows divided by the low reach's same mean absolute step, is 0.89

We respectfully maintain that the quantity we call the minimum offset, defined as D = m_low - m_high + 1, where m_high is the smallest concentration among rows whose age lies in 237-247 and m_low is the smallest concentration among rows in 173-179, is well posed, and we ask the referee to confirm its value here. 23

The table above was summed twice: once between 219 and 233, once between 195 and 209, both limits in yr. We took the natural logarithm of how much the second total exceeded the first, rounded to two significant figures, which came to 5.1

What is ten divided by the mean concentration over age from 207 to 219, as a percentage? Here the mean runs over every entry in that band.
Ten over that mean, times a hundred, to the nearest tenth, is 9.6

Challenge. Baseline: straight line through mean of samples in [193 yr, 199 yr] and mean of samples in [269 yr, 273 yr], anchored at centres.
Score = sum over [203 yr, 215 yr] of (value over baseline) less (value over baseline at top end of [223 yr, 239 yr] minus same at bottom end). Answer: 5.40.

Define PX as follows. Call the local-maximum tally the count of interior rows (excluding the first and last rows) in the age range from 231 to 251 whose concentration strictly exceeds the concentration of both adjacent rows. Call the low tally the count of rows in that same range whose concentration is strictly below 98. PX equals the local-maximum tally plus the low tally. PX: 11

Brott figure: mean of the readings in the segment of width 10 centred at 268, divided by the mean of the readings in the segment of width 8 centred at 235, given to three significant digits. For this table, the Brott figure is 1.30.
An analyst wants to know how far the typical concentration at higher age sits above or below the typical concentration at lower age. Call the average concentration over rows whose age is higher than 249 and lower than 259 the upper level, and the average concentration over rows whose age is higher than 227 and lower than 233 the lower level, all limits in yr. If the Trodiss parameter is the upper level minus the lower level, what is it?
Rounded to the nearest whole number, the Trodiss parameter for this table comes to 15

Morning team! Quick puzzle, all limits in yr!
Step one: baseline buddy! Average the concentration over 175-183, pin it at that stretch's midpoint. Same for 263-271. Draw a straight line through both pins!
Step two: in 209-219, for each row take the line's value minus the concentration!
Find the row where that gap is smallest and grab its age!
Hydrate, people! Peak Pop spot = 214.0 yr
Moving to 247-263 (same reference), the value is 262.0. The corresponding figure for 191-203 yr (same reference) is 194.0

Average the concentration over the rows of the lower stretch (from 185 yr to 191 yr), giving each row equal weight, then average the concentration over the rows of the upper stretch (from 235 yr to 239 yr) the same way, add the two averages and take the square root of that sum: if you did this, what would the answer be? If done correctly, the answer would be 13.9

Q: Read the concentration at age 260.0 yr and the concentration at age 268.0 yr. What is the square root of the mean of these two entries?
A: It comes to 10.1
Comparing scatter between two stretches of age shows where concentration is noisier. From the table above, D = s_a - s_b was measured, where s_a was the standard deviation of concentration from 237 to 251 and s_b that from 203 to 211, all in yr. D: 2.3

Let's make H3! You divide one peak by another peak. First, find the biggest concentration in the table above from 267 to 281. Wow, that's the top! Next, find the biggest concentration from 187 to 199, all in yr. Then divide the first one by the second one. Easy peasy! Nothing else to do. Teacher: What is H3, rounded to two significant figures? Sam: 0.85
